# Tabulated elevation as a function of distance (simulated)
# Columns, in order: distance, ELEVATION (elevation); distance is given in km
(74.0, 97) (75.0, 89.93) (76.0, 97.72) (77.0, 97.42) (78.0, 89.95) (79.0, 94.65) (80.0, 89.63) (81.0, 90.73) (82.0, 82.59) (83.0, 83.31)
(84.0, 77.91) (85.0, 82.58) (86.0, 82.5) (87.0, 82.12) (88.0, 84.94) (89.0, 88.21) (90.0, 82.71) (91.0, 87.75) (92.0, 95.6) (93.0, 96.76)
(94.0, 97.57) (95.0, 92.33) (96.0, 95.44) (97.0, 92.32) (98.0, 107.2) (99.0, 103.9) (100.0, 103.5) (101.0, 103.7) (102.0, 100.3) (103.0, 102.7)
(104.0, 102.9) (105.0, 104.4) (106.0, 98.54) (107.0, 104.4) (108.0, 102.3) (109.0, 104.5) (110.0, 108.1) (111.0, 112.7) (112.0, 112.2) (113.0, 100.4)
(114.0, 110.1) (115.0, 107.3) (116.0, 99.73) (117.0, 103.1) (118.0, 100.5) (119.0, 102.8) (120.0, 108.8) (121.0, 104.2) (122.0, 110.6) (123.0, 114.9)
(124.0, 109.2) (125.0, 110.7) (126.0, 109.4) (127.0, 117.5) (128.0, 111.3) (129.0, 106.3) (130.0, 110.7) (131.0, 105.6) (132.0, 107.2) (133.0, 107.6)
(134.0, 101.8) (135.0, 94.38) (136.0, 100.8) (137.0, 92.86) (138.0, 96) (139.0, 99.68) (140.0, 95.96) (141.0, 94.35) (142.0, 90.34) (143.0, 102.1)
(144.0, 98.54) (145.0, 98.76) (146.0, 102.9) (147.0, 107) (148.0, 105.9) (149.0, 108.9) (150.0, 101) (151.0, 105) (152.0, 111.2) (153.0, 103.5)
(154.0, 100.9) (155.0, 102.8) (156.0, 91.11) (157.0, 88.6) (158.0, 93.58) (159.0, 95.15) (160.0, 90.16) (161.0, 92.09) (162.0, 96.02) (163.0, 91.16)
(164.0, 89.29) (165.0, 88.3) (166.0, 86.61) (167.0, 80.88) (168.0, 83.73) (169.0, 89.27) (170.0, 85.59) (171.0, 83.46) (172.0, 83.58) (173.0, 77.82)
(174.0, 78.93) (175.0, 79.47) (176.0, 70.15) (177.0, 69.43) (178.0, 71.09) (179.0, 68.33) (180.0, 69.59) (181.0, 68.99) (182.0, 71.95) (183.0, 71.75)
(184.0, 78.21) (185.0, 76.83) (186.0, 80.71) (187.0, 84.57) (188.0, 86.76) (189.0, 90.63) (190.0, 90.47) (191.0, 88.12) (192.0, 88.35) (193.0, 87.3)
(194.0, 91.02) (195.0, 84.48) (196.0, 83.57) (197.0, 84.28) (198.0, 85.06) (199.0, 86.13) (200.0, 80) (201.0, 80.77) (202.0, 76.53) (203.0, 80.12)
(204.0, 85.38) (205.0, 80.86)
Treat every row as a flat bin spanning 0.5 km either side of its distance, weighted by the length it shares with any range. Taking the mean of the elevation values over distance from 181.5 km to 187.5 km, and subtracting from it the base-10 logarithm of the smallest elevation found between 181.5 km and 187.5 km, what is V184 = 75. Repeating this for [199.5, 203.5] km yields 77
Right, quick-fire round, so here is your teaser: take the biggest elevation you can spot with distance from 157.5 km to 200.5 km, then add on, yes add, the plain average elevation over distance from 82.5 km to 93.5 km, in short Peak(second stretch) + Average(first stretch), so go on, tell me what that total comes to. 182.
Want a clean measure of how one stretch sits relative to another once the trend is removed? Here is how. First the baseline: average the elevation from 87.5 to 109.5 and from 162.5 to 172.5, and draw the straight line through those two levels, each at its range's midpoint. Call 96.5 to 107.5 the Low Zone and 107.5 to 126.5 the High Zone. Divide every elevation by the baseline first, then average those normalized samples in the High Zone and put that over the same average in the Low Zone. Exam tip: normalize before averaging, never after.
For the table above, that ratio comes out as 1.07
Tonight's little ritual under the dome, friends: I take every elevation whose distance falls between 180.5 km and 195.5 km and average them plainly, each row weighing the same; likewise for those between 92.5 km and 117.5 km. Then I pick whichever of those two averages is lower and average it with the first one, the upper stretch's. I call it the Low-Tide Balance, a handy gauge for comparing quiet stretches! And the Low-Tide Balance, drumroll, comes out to 83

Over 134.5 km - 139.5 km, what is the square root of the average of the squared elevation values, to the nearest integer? 97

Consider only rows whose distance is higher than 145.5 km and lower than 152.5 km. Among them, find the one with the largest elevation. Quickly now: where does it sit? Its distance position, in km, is 152.0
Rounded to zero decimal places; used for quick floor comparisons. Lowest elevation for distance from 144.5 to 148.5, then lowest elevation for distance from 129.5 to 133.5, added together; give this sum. 204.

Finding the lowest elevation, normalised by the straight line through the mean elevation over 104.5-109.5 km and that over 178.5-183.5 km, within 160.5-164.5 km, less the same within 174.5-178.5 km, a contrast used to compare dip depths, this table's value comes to 0.18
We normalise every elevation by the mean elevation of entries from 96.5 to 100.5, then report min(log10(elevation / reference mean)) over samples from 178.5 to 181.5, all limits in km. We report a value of -0.17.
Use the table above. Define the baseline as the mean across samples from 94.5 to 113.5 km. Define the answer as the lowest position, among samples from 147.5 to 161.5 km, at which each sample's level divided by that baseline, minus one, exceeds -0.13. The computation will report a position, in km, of 148.0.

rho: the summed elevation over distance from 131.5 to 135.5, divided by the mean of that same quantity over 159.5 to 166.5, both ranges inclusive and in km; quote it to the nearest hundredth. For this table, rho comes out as 4.54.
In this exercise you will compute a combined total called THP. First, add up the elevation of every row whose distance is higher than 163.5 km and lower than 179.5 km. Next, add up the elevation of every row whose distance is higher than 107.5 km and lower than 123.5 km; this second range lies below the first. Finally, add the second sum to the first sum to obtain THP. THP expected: 2988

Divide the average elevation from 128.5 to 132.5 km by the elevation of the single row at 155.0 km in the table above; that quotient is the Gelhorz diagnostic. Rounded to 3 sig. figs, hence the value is 1.05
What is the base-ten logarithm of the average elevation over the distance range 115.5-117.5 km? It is 2.01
